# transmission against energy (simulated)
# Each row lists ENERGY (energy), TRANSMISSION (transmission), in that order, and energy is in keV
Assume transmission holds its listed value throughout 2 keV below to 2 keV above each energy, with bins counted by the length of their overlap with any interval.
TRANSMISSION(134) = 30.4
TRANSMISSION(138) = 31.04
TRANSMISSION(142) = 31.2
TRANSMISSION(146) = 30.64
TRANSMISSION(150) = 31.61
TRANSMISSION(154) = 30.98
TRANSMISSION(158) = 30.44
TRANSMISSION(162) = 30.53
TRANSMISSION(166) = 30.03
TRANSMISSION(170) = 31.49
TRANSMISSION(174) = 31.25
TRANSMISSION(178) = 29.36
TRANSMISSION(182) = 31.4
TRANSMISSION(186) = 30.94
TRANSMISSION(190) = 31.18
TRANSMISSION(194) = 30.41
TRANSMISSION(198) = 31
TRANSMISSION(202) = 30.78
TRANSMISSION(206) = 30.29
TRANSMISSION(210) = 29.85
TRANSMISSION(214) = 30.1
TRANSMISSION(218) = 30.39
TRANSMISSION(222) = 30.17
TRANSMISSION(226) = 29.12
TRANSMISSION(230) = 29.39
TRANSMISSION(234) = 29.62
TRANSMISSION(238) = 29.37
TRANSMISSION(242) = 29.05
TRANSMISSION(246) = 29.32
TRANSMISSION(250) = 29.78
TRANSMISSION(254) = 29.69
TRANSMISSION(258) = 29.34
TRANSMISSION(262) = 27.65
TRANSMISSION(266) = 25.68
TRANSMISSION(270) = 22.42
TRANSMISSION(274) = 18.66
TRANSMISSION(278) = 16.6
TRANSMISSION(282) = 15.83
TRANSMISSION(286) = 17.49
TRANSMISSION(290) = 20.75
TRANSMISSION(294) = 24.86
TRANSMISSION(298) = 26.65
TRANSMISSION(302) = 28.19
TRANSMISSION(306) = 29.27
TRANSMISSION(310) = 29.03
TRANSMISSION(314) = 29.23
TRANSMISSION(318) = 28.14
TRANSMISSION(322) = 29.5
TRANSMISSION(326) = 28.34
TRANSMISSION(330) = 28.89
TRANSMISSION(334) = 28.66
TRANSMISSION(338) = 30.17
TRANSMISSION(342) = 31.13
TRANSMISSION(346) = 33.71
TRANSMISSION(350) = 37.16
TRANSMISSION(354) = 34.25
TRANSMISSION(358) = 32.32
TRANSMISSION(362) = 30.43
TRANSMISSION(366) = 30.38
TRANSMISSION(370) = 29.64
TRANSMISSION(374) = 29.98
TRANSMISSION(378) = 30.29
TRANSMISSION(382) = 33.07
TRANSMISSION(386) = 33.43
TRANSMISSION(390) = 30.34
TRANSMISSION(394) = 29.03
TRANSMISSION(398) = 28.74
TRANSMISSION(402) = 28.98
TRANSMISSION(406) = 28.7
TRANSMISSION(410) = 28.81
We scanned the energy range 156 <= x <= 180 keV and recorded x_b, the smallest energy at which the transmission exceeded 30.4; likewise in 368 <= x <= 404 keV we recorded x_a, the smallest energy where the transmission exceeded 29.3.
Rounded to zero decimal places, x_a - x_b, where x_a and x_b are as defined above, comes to 212 keV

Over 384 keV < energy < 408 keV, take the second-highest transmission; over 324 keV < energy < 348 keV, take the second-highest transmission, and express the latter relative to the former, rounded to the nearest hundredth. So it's 1.03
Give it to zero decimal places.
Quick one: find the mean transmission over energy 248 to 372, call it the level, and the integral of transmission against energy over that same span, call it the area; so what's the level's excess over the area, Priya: -3388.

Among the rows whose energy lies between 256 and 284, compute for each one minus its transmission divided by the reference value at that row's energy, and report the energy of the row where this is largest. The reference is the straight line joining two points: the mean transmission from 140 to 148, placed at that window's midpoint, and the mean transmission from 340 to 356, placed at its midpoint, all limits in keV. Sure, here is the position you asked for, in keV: 282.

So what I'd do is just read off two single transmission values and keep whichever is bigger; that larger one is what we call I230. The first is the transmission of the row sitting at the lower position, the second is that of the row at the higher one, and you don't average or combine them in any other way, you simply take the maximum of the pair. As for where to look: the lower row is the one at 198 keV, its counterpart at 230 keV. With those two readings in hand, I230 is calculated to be 31.0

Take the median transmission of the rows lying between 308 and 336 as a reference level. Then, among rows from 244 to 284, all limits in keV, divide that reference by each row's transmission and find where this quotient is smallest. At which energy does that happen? 250 keV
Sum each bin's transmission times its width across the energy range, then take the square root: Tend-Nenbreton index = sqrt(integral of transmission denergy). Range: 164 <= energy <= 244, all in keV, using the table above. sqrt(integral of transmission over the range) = 49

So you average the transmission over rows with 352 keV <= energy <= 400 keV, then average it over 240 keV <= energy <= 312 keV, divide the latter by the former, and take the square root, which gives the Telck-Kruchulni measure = 0.90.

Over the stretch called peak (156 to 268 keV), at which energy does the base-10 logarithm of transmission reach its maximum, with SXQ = 170 keV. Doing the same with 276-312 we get 306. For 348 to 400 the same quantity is 350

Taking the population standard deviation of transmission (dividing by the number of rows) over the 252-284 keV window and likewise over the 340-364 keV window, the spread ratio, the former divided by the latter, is 2.38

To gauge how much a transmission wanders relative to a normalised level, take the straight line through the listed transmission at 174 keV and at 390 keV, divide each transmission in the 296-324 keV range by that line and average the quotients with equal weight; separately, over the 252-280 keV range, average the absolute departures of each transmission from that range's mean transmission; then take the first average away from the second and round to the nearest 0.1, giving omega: 3.4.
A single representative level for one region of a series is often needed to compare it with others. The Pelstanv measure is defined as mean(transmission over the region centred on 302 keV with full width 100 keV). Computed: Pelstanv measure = 26.7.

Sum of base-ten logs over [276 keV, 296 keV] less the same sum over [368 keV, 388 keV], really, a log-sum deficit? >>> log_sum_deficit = -1.1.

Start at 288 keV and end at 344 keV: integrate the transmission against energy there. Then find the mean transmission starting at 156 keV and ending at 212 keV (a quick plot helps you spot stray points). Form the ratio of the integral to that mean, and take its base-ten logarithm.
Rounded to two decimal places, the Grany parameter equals 1.71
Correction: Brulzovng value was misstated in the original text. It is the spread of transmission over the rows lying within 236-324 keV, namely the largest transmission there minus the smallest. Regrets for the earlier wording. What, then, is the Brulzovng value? 14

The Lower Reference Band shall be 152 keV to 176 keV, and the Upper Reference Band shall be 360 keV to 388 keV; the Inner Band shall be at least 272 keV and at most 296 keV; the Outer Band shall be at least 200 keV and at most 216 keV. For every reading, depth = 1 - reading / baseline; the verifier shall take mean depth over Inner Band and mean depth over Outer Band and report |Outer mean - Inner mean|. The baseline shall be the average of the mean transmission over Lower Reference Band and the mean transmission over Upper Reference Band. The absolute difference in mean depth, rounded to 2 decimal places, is 0.36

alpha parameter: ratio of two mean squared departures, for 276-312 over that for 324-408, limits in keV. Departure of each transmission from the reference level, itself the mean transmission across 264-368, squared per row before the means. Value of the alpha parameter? 2.40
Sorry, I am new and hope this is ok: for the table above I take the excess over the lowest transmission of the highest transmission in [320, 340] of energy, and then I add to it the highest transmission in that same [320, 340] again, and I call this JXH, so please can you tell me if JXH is 32.0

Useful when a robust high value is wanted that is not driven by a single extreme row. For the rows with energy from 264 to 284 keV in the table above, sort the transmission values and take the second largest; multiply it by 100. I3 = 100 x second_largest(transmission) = 2242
